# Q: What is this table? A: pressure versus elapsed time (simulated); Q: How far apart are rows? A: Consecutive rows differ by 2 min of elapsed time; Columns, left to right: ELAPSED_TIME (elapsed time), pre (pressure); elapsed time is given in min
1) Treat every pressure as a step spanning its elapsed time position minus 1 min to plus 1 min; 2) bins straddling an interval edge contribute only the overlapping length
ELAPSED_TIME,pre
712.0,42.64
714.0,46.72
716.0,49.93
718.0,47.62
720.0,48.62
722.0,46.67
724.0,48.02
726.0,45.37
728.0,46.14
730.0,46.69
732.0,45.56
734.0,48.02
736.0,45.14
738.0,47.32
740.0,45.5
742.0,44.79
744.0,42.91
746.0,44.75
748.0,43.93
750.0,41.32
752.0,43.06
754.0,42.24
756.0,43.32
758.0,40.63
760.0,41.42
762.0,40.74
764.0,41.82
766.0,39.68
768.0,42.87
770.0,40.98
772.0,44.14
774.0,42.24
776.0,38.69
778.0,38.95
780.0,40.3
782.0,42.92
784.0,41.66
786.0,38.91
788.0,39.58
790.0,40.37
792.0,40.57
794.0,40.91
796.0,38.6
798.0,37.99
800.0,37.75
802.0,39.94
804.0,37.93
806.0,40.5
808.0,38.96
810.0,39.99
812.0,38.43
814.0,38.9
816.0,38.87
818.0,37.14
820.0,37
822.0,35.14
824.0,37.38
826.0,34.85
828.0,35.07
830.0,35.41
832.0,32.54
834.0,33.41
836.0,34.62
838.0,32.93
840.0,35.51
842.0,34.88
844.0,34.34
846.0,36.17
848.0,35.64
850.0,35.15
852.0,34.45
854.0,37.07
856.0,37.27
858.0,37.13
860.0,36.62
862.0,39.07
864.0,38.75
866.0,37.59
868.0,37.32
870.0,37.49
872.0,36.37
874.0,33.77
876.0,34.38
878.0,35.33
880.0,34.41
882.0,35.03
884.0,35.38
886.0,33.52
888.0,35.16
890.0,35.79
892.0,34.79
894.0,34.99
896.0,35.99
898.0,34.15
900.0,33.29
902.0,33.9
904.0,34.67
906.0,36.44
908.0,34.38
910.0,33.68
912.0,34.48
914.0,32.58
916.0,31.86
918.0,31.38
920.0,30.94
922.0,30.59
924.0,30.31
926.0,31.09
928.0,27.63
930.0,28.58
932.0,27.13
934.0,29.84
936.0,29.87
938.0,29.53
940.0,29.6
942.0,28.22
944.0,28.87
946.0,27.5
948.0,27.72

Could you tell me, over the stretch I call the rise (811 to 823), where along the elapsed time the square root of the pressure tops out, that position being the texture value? 814.0 min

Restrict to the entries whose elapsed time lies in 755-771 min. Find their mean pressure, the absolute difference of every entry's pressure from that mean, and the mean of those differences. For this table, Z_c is 0.9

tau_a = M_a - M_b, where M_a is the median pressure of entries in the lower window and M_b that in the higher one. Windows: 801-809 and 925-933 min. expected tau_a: 11.3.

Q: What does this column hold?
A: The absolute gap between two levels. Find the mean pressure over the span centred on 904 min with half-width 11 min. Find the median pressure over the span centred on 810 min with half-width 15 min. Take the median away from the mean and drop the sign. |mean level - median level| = 4.0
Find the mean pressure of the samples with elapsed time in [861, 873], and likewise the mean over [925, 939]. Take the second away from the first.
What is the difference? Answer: 8.7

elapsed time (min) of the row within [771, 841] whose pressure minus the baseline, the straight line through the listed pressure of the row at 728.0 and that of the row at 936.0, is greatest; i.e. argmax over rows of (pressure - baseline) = 772.0 min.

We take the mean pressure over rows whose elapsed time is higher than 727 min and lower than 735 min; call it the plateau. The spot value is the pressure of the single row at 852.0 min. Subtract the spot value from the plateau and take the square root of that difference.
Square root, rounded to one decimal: 3.5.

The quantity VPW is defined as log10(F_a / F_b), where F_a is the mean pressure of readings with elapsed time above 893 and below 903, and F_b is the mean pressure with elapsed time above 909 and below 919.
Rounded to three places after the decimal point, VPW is 0.022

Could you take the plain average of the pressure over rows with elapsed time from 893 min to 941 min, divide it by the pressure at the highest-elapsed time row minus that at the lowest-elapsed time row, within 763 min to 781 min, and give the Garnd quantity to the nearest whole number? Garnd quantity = -21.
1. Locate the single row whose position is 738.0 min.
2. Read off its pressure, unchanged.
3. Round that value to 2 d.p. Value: 47.32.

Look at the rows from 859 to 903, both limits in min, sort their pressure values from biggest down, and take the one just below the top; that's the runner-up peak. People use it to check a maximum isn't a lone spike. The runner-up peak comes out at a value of 38.75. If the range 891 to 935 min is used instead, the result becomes 35.99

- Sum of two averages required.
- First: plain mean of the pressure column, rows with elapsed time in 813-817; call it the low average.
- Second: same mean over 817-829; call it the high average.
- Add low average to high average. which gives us 75.0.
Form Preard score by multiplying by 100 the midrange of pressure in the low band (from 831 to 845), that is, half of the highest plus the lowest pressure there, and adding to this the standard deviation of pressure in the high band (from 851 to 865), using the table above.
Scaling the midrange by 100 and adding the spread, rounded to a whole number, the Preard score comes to 3404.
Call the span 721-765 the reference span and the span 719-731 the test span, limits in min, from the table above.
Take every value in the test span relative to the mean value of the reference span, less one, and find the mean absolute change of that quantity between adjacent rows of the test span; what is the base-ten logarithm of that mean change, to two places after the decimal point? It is -1.48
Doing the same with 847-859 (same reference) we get -1.73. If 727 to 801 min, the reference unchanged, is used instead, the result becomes -1.45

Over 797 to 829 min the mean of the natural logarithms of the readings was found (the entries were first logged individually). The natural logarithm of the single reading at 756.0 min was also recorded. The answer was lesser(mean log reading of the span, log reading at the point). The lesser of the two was 3.63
